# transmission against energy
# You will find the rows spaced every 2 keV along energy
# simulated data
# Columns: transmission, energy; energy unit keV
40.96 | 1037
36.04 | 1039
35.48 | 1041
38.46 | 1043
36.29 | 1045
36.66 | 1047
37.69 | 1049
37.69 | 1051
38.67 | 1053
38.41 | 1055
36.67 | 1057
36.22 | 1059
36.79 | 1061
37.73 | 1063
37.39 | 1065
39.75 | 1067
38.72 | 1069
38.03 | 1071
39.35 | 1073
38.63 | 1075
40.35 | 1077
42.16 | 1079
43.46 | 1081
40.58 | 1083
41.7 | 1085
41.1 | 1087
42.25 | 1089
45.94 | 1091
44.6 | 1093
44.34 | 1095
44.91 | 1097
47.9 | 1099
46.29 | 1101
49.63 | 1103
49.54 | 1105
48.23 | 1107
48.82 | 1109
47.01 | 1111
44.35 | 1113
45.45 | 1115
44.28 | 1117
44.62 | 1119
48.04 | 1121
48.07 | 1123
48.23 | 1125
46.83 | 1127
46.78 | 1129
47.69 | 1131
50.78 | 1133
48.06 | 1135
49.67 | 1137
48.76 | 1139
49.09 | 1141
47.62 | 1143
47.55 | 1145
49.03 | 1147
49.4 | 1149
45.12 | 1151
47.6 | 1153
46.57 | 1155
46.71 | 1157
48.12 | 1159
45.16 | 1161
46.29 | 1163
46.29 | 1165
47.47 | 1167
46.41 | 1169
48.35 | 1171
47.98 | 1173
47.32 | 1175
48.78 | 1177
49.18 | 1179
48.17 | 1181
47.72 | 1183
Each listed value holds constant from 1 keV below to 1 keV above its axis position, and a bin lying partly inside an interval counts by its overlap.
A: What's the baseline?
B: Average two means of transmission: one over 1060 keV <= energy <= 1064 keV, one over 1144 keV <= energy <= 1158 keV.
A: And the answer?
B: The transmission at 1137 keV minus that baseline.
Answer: 7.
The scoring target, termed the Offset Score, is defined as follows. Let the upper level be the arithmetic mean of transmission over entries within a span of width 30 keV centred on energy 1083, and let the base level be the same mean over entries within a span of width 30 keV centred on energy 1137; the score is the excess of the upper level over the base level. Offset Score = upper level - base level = -6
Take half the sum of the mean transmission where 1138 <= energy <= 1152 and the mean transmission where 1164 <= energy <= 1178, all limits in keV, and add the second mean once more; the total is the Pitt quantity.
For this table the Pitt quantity 95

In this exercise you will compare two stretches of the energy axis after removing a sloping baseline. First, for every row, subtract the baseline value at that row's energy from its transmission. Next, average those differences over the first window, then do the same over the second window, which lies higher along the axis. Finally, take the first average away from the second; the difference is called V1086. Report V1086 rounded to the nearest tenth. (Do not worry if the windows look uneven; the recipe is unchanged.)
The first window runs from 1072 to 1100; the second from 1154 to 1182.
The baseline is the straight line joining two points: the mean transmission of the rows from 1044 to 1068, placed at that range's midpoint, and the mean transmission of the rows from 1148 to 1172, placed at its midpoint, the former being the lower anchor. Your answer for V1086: -2.8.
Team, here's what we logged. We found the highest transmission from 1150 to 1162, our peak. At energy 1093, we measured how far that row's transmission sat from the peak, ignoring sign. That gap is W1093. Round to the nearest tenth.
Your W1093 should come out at 3.5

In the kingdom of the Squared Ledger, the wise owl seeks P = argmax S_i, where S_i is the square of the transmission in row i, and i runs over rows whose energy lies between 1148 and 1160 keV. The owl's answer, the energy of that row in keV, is 1149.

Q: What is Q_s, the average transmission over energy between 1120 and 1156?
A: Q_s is 48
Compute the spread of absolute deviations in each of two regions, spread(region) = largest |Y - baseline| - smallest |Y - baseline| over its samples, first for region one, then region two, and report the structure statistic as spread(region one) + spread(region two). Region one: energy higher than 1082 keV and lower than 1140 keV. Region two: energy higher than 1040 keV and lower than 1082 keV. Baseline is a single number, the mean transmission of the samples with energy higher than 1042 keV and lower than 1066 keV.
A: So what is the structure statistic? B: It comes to 16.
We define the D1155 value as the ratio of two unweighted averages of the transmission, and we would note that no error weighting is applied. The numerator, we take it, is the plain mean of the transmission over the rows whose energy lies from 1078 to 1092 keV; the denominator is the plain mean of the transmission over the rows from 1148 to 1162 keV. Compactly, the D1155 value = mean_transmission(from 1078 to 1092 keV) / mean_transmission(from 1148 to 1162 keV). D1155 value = 0.90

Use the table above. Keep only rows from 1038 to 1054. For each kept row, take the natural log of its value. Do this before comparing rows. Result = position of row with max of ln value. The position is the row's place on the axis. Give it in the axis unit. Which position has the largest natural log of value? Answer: 1053 keV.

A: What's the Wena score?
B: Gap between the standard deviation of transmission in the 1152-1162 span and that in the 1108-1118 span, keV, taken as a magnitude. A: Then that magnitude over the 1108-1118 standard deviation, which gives 0.41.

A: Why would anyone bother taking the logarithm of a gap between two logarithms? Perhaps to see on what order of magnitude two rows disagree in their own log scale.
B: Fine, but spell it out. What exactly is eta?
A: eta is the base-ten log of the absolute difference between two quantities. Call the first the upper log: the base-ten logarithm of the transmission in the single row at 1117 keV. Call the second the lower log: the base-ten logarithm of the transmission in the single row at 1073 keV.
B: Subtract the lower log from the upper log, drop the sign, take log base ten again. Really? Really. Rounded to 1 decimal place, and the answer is -1.3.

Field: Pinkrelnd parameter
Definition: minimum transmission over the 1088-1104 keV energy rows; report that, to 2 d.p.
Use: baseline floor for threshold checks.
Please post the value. 42.25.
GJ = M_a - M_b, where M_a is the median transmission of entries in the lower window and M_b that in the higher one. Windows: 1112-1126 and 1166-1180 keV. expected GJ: -2.5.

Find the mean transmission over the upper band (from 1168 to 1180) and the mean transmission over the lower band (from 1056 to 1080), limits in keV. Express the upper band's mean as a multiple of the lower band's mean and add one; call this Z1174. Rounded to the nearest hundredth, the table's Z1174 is 2.25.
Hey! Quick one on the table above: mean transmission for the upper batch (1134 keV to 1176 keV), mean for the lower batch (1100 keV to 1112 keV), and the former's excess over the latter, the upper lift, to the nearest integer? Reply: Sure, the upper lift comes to -1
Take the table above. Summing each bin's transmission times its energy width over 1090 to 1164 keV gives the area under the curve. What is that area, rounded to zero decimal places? 3494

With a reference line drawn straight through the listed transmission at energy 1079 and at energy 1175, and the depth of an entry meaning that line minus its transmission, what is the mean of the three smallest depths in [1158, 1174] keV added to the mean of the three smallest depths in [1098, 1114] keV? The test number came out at -7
